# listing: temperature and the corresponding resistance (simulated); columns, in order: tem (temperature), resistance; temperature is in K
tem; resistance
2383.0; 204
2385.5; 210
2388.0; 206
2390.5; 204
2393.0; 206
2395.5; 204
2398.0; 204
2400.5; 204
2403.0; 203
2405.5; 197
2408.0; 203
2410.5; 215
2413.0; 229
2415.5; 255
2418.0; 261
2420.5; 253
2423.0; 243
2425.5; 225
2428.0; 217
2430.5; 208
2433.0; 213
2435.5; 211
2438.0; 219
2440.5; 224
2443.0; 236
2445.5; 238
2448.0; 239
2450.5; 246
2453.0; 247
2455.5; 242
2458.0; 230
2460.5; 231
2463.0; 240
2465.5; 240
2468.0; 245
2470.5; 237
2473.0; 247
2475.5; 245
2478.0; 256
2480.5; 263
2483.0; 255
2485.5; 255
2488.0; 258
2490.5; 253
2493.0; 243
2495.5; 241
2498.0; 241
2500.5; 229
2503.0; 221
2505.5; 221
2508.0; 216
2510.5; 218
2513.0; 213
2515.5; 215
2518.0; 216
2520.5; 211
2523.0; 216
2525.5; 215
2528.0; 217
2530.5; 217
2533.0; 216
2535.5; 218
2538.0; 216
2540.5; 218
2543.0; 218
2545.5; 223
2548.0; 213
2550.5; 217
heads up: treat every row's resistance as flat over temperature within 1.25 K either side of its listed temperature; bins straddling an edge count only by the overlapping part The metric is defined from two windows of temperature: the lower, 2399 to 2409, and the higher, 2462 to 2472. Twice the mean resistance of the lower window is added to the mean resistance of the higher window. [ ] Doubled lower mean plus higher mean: 644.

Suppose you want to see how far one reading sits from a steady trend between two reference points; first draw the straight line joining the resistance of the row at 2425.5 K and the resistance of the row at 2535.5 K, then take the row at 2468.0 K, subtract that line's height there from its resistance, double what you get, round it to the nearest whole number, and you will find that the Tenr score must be 45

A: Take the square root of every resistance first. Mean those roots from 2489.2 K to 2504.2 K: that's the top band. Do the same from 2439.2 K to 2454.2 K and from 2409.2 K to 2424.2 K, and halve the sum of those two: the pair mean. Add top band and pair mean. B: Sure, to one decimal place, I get 30.9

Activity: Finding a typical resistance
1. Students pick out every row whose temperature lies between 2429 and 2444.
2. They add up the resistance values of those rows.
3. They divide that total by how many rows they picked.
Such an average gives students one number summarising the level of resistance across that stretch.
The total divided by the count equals 218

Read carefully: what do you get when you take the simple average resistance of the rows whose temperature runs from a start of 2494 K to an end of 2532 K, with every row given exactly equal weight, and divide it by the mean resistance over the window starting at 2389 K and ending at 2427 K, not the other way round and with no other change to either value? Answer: 1.00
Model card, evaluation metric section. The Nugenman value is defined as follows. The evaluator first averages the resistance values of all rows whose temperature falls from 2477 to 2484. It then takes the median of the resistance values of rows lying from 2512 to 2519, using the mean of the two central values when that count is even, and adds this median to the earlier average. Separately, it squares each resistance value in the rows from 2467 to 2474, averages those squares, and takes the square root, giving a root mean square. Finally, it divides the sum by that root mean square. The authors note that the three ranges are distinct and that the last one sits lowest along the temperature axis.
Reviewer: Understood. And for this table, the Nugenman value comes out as 1.95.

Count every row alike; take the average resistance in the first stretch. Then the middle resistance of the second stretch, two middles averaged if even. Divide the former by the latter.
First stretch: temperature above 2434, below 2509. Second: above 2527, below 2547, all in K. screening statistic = 1.10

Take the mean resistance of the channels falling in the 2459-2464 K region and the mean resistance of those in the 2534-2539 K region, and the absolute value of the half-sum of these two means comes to 226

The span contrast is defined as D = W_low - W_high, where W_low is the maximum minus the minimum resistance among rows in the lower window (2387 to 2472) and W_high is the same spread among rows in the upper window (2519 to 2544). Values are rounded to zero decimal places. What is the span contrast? 57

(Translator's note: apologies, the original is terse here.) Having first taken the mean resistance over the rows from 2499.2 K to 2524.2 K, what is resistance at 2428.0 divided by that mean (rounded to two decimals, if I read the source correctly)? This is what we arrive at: 1.00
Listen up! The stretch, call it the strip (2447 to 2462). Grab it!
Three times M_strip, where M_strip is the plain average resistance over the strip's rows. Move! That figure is 718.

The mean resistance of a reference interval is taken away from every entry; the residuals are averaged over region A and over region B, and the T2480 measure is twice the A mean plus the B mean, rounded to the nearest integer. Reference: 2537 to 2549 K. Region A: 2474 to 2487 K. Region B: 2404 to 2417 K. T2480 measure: 77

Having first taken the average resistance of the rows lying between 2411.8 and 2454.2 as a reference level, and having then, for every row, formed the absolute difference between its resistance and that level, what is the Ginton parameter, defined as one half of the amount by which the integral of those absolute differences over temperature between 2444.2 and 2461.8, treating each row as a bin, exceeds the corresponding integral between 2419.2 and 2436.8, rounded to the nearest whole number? -88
